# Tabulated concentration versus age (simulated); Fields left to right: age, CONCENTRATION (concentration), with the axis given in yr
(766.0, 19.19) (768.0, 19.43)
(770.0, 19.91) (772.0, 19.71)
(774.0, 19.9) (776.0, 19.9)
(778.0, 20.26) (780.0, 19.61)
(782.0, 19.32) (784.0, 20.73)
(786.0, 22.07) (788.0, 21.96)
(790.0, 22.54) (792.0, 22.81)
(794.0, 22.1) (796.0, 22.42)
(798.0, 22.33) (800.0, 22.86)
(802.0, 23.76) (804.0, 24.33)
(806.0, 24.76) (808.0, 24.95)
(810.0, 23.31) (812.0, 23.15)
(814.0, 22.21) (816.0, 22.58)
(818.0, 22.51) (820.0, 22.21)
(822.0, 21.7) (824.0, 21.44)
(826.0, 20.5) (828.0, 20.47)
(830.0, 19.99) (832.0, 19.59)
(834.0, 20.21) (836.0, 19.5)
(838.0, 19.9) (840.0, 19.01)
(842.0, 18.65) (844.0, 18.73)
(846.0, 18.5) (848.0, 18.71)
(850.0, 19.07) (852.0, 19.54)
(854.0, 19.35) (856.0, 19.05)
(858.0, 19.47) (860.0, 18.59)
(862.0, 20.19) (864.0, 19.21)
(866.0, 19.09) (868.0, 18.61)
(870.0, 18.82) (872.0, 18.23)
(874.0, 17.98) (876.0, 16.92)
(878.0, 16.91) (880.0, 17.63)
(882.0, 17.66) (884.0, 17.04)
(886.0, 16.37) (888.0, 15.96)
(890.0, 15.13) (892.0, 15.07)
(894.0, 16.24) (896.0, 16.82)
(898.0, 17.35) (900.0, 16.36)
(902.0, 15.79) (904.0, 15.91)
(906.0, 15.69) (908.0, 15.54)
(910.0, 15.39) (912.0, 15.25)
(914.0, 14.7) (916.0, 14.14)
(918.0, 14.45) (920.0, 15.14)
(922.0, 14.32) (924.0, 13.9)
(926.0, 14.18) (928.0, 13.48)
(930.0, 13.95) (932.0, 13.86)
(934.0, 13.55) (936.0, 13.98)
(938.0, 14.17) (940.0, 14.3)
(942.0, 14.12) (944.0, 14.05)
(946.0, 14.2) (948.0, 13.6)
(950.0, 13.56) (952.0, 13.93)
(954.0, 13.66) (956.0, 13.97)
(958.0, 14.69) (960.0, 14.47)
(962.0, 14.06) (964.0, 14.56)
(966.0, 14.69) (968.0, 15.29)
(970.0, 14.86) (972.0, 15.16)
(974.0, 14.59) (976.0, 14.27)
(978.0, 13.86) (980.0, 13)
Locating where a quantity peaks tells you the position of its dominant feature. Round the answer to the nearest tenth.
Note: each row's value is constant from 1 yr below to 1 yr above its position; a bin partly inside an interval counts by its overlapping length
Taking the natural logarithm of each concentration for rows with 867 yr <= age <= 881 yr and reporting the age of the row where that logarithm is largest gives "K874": 870.0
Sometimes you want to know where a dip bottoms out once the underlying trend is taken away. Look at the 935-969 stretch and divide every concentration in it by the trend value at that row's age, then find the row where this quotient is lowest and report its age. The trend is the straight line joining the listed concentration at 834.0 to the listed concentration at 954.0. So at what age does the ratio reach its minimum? 936.0 yr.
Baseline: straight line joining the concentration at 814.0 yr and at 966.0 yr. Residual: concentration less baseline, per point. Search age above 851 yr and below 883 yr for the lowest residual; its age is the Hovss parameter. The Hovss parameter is 876.0 yr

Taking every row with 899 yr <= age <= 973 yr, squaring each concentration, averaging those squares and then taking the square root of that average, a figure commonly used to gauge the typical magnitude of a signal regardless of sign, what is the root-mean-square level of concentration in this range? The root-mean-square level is 14.5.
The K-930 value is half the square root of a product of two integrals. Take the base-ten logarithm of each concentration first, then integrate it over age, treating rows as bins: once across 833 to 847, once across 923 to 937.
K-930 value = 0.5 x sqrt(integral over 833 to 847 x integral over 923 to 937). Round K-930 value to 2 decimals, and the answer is 8.47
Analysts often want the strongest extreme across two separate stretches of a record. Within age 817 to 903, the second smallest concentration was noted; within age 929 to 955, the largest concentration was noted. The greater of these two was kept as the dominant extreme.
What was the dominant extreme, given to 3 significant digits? 15.1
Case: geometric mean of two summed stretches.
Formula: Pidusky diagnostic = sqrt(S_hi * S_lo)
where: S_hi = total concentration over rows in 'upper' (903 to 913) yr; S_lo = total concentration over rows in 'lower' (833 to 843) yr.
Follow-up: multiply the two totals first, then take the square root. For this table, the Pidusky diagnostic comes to 87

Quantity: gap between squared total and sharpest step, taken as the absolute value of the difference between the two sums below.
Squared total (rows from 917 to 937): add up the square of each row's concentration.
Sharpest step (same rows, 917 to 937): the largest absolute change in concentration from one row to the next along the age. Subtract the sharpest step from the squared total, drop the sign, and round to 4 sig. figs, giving 1984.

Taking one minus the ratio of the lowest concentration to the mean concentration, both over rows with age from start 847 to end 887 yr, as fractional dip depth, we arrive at 0.11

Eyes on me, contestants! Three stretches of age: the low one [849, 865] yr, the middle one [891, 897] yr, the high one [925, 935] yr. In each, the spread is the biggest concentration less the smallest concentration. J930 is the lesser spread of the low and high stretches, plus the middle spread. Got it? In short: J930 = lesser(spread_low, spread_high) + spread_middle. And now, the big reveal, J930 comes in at 2.45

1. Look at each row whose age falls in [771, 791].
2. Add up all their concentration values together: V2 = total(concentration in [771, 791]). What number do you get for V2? 206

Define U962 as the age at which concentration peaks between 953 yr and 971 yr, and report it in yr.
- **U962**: 968.0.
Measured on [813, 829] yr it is 816.0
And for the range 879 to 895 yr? 882.0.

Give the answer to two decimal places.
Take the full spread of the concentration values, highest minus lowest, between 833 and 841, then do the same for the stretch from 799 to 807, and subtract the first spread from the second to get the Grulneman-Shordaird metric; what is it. 0.70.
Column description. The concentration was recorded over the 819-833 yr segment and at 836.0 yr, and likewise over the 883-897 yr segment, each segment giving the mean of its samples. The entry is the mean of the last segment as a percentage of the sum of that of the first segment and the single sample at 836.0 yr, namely 39.9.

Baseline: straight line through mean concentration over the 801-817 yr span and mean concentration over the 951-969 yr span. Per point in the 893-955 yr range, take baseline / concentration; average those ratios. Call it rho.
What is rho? 1.13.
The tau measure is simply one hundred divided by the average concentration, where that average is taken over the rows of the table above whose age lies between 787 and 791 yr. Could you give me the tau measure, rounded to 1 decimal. 4.5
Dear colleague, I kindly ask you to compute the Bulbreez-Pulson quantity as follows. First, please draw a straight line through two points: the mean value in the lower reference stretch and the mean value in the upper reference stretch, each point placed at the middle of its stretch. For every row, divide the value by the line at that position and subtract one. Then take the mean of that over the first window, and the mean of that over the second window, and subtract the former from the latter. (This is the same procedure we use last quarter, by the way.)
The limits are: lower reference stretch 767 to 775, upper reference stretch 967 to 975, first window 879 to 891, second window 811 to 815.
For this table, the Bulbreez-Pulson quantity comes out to 0.23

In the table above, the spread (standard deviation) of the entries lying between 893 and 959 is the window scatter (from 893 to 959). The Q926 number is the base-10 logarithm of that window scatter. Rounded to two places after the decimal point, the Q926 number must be 0.01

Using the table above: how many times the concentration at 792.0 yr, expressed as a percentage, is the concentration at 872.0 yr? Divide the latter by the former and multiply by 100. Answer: 79.9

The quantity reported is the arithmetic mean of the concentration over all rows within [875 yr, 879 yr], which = 17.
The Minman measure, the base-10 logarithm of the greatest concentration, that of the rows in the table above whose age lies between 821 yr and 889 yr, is 1.34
